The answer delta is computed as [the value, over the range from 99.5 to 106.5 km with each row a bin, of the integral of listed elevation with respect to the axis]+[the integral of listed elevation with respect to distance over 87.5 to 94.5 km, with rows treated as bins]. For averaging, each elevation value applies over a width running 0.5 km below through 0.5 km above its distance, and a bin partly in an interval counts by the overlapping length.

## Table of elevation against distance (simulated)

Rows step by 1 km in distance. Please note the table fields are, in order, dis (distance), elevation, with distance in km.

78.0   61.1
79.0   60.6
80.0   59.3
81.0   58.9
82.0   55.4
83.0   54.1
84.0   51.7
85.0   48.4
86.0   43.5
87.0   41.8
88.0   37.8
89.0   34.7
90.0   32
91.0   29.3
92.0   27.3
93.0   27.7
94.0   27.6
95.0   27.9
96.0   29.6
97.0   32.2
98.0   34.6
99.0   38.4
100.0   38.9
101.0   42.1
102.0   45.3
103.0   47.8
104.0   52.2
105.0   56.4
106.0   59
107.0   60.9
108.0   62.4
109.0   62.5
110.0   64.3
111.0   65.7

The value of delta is 558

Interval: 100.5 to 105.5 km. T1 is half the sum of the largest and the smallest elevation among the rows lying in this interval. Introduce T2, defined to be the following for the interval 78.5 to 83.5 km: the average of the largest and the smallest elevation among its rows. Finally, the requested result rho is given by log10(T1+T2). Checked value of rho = 2.03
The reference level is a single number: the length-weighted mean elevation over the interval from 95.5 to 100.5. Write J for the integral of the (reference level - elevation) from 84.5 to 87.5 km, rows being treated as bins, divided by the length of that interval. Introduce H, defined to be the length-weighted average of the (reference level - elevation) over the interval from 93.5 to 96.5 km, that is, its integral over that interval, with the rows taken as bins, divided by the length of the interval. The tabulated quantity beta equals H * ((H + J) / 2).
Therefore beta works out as -11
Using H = 6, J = -10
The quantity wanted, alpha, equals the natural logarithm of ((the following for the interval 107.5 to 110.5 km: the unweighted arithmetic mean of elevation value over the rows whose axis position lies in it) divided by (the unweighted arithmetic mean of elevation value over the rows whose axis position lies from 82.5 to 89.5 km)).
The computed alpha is 0.3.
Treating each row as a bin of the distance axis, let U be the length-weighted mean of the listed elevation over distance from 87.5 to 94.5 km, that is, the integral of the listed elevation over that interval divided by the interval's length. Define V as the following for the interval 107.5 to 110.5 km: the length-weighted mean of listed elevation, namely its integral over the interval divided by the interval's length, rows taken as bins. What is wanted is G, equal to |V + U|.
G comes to 94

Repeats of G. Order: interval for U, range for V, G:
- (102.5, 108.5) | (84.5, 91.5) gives 95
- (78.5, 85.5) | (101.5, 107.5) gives 109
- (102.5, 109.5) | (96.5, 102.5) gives 96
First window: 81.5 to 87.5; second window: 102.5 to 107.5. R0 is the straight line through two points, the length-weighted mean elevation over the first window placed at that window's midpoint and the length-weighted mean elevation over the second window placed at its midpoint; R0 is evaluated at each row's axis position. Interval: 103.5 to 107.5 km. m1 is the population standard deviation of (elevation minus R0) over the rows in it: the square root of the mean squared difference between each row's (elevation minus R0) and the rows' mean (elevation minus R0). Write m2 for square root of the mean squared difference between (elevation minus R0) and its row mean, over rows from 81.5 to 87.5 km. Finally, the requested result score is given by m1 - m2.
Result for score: -3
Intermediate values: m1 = 2.93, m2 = 5.6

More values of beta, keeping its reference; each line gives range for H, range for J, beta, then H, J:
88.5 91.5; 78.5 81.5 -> -30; 3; -25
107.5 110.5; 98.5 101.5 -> 473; -28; -5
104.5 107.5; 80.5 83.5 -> 546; -24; -21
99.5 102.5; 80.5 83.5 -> 106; -7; -21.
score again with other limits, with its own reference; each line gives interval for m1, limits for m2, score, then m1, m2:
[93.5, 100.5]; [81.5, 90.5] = -5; 3.78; 8.8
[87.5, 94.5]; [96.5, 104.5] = -1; 4.34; 5.6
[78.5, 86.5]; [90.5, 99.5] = 3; 6.19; 3.0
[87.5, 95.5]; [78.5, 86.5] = -2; 4.29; 6.2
